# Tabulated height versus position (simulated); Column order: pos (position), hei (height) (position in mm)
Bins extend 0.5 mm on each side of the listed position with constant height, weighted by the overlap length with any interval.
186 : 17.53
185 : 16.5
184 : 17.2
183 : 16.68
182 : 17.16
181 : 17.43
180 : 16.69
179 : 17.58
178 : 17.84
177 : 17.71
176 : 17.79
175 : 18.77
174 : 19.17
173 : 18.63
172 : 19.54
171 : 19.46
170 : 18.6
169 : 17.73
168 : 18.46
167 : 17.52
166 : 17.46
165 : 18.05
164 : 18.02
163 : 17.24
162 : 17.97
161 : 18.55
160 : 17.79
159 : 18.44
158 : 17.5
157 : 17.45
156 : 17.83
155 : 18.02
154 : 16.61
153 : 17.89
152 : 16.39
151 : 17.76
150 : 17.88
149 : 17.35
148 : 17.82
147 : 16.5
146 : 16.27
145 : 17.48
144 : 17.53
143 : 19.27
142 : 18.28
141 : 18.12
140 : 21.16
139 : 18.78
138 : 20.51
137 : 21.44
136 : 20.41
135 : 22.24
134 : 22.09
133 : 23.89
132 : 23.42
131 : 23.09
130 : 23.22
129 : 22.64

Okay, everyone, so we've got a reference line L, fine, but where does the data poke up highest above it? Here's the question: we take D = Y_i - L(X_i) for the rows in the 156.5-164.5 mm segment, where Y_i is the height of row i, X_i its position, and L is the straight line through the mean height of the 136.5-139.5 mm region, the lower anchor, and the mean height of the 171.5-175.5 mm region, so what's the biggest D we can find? -0.91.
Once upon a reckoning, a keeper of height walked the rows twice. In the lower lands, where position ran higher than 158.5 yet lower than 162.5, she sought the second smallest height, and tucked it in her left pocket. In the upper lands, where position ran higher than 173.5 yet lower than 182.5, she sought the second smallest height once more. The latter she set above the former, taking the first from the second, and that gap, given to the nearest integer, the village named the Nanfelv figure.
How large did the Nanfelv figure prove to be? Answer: -1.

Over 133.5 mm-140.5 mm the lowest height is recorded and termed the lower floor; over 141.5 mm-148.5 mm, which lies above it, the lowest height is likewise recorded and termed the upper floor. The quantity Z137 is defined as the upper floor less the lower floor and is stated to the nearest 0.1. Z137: -2.5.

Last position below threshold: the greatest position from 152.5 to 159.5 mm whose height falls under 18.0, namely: 158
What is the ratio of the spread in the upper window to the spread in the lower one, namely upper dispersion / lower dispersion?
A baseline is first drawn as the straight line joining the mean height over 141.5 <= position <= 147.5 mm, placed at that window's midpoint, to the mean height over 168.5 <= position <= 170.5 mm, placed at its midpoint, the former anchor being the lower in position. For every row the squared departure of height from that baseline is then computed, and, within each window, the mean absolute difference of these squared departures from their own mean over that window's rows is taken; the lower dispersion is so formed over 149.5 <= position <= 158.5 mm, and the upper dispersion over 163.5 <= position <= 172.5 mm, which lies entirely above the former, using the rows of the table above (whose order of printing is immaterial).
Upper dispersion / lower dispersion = 1.0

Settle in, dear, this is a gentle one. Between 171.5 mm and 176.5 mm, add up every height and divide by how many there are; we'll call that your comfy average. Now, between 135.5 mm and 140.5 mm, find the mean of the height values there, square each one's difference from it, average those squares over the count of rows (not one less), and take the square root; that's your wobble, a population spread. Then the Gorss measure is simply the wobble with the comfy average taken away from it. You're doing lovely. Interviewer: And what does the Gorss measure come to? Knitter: -17.9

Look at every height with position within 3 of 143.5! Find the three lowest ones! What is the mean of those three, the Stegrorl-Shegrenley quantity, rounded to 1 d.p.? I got 17.1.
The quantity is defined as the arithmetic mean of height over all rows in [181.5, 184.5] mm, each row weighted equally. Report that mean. 17.0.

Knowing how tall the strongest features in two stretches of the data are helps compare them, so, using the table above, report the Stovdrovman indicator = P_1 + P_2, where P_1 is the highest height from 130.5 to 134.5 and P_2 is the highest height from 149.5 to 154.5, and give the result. 41.8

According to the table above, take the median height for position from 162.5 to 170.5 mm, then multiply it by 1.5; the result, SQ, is 26.8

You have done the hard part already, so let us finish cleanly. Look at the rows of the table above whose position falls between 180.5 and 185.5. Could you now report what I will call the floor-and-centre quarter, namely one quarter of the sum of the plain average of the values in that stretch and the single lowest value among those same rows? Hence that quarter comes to 8.4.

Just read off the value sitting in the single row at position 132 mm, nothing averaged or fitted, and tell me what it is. 23.42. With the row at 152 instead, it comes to 16.39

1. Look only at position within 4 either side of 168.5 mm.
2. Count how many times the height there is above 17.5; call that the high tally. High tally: 7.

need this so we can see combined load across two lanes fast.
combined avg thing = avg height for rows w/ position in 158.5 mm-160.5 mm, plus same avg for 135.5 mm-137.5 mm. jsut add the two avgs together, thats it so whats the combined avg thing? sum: 39.0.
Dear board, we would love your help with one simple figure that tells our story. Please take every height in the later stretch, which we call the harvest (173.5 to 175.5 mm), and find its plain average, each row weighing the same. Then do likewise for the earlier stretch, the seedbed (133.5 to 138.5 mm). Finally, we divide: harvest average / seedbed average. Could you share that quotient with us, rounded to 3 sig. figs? 0.889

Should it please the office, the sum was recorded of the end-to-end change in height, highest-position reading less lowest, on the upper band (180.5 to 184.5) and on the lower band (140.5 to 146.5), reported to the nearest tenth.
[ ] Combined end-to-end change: -2.1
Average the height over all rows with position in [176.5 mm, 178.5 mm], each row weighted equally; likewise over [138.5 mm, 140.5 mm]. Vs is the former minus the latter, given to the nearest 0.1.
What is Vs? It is -2.2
